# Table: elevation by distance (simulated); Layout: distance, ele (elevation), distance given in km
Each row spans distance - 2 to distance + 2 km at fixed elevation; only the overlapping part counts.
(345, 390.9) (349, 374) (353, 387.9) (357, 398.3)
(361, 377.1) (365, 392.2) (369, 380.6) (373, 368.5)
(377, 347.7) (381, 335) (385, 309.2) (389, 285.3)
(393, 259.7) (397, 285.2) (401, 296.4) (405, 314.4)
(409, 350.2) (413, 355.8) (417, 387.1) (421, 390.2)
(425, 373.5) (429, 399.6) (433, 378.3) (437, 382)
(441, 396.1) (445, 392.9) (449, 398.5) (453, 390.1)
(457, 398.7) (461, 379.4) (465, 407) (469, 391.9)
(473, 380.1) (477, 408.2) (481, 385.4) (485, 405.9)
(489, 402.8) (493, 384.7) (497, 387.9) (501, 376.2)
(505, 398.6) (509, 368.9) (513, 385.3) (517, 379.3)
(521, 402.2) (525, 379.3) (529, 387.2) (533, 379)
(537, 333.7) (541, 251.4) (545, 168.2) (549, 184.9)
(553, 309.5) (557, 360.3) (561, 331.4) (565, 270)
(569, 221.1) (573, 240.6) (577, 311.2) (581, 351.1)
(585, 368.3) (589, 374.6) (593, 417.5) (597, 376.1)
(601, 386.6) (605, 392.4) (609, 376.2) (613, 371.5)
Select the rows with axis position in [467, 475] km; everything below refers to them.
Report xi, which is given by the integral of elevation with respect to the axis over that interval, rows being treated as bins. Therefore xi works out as 3088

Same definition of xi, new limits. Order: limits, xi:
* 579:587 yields 2878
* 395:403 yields 2326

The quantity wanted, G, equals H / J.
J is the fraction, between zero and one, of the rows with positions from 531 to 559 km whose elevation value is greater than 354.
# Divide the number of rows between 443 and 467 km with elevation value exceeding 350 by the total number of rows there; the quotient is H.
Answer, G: 3.5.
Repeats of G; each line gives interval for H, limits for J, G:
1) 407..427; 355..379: 1.2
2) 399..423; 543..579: 6.0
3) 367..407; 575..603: 0.3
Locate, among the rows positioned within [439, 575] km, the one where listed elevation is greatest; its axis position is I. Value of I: 477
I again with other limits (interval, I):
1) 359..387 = 365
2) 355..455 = 429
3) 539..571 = 557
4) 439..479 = 477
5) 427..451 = 429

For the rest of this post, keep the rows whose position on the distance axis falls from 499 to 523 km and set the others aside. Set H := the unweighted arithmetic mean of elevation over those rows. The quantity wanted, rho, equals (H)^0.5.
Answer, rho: 19.6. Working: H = 385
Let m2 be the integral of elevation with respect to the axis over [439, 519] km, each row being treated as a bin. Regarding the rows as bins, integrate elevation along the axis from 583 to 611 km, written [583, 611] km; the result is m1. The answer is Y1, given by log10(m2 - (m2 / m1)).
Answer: 4.50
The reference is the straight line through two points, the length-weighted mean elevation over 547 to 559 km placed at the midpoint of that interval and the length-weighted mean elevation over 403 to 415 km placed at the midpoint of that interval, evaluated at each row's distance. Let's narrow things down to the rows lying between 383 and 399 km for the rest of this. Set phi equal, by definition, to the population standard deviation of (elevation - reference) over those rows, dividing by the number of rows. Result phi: 16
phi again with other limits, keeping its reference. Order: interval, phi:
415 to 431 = 10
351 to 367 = 8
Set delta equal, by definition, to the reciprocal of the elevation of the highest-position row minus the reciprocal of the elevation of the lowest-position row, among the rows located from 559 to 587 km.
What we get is -0.0003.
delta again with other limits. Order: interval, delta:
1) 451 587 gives 0.0002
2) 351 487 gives -0.0001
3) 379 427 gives -0.0003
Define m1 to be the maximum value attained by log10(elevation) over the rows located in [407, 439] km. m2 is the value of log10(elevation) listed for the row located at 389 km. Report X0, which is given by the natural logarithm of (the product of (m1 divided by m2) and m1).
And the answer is 1.01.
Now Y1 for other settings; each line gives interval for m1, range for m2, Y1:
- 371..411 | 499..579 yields 4.41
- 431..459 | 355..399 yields 4.17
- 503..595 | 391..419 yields 3.95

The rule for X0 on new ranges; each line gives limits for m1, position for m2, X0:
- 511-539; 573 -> 1.05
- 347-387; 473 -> 0.96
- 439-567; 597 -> 0.97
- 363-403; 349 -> 0.96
